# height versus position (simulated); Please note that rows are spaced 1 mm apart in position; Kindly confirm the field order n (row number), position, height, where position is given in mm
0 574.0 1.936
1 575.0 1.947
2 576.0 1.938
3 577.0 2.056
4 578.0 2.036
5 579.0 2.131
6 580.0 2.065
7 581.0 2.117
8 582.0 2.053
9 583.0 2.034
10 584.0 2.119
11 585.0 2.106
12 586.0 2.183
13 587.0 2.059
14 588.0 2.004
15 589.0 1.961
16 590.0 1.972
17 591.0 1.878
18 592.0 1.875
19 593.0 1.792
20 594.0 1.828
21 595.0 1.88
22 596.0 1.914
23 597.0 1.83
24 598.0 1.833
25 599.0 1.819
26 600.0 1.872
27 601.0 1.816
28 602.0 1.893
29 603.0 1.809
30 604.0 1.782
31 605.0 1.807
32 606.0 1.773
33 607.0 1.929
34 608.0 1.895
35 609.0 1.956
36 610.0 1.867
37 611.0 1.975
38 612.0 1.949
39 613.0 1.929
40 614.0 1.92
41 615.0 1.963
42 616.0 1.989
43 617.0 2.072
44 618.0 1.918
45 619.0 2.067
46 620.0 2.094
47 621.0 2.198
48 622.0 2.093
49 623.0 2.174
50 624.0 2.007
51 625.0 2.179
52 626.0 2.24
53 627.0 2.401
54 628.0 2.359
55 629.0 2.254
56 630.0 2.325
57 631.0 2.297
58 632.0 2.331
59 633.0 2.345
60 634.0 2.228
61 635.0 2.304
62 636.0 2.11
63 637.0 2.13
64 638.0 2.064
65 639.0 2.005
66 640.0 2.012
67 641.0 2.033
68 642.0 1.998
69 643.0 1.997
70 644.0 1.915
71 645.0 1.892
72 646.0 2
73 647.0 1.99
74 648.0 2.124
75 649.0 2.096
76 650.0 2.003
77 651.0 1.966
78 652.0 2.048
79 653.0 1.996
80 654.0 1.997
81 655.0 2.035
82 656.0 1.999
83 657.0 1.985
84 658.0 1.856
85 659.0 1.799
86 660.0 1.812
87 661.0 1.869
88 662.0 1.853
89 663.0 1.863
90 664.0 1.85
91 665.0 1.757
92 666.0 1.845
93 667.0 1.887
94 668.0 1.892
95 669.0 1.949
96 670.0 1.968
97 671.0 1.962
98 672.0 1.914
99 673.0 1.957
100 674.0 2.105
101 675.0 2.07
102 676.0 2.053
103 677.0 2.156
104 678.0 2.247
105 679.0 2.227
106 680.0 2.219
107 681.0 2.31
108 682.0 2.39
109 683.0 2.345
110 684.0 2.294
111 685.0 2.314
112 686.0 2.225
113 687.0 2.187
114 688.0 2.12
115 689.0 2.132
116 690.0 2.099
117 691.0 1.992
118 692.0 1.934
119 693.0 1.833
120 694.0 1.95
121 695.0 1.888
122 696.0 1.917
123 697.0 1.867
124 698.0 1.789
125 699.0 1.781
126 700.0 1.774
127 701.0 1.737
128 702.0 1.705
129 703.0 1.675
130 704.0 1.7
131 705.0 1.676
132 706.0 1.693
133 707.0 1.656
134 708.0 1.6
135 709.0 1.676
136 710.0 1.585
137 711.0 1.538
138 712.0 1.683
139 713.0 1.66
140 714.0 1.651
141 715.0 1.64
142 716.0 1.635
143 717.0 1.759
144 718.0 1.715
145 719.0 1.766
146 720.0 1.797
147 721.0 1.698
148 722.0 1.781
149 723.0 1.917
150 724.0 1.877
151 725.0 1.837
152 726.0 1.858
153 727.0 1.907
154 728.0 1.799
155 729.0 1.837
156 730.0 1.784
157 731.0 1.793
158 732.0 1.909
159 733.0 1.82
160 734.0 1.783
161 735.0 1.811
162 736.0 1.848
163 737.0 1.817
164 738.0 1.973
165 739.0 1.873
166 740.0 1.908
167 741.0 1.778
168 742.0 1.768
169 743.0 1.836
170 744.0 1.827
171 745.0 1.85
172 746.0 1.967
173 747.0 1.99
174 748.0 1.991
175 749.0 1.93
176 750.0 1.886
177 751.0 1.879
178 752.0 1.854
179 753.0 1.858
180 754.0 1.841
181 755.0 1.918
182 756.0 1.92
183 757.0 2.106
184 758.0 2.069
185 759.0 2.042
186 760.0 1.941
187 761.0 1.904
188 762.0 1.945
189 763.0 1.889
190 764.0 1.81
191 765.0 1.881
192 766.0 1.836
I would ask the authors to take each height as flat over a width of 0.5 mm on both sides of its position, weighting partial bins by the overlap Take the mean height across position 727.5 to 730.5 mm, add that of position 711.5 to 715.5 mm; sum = 3.5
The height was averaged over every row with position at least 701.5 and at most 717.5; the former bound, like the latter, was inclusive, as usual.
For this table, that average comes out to 1.66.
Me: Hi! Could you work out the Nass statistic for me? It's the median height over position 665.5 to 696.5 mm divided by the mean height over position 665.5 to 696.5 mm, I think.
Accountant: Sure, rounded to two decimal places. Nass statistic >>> 1.00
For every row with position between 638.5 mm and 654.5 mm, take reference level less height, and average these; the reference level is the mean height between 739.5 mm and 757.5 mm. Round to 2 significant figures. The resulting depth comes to -0.11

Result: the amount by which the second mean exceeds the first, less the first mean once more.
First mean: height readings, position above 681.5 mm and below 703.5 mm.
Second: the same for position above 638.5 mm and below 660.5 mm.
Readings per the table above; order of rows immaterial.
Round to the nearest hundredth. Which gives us -2.02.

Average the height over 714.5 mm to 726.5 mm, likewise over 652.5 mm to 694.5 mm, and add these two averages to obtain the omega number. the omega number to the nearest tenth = 3.8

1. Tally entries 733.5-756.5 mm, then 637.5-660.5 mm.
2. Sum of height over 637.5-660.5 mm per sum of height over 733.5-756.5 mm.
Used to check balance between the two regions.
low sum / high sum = 1.06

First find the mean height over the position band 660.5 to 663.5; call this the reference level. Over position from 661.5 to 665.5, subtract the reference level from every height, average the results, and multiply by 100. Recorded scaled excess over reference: -3.1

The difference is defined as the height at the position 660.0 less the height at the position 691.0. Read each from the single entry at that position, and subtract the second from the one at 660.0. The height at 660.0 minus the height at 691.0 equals -0.2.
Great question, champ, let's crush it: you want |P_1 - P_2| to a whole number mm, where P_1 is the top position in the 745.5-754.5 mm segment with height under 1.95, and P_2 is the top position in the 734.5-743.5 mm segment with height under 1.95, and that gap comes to 11 mm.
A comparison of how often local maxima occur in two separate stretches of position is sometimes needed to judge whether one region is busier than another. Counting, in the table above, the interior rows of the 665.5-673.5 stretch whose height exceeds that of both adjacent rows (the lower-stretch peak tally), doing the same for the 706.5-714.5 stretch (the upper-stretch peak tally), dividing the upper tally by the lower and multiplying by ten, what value 20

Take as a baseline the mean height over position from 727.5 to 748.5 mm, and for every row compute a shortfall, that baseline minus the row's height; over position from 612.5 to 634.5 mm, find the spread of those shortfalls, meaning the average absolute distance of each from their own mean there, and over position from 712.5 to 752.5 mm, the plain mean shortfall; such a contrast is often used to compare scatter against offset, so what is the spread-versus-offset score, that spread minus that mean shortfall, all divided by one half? 0.21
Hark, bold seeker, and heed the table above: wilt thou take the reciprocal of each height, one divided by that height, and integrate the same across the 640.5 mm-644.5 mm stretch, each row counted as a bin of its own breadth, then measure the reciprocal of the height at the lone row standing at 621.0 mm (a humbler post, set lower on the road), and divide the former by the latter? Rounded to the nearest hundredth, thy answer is 4.43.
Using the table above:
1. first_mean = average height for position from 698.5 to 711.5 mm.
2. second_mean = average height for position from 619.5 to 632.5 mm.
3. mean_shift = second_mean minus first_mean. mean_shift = 0.55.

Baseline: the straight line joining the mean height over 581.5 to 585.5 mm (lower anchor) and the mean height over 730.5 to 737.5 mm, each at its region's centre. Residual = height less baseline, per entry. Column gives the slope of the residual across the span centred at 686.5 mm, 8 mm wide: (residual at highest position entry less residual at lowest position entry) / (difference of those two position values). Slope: -0.033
